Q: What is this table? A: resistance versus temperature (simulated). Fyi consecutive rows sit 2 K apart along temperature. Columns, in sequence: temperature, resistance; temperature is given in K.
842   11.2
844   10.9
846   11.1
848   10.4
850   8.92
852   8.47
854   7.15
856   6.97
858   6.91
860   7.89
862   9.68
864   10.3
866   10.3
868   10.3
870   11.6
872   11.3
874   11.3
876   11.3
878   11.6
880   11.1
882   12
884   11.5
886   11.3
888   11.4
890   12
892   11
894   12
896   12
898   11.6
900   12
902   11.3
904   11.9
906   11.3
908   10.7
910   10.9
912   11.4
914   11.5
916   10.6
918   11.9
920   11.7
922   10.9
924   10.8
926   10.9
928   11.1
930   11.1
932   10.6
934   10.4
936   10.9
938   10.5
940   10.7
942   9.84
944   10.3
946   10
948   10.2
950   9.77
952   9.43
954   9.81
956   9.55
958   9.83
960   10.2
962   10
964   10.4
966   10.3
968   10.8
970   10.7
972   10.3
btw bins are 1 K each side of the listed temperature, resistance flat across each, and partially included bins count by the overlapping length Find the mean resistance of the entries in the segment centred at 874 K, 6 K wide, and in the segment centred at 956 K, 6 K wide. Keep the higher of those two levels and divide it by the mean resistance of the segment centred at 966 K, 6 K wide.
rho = 1.08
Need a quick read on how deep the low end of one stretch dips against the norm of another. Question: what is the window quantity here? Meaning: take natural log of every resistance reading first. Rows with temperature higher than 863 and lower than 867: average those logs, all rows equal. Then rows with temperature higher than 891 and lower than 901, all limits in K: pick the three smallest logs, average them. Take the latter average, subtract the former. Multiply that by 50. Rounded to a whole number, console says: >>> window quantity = 6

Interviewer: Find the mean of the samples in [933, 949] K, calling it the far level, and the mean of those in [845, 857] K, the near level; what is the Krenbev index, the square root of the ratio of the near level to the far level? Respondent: 0.92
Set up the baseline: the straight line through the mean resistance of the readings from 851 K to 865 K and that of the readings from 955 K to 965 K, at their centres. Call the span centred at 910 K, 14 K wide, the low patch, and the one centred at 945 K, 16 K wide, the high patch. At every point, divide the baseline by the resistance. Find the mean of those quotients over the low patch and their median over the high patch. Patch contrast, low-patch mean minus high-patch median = -0.151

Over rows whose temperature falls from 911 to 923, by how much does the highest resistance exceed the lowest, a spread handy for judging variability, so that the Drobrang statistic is 1.3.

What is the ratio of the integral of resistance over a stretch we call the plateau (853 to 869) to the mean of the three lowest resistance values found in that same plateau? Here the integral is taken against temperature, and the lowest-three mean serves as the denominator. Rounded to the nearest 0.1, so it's 19.8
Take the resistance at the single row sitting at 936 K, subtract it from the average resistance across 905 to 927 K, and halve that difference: 0.1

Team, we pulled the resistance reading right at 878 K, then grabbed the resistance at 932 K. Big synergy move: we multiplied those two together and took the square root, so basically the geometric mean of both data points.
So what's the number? 11.1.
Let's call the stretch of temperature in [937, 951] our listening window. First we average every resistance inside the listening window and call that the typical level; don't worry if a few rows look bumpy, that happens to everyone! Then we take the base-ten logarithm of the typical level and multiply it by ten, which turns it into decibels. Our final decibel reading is 10.1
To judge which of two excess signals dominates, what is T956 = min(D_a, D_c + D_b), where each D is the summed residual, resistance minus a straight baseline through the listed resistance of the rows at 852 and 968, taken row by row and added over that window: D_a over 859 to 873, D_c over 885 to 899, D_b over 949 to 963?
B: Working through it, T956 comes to 10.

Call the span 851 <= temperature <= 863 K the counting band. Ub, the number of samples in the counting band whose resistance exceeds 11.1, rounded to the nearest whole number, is 0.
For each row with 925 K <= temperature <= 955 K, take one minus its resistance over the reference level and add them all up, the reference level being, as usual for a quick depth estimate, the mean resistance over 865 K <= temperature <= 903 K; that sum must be 1.4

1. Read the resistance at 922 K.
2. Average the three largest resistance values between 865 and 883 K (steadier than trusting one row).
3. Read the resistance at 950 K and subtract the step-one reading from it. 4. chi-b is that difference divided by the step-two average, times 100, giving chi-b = -10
